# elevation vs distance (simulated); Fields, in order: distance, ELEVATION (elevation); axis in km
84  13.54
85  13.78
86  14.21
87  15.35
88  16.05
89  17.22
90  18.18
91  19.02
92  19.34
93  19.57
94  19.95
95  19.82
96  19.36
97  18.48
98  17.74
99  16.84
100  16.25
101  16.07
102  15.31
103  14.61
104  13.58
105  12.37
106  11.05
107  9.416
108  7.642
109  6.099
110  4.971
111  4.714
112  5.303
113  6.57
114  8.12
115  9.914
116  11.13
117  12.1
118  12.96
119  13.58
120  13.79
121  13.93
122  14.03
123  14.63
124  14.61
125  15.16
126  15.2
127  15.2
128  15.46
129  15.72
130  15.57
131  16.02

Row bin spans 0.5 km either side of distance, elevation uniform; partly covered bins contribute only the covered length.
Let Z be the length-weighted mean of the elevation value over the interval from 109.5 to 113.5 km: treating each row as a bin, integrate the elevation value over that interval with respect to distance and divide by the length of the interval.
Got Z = 5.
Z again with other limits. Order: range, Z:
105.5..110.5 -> 8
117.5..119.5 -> 13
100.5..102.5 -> 16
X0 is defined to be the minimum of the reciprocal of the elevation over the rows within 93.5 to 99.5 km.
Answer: 0.050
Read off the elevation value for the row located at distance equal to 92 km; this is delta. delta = 19.34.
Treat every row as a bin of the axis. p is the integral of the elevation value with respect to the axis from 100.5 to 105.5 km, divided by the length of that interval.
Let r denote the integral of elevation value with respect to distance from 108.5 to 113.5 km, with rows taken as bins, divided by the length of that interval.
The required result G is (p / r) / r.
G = 0.47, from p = 14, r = 5.5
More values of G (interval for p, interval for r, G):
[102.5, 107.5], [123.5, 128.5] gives 0.05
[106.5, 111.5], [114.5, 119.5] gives 0.05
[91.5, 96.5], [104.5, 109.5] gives 0.23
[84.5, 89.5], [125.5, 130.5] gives 0.06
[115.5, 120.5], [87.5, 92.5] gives 0.04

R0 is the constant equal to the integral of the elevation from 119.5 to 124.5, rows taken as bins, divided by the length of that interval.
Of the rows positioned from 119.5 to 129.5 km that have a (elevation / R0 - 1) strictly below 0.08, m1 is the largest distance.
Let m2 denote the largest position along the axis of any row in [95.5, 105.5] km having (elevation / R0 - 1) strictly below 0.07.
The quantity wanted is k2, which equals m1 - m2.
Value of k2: 22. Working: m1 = 127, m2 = 105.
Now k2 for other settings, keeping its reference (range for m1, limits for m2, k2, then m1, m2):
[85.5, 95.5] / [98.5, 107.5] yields -21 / 86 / 107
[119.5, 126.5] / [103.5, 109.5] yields 17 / 126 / 109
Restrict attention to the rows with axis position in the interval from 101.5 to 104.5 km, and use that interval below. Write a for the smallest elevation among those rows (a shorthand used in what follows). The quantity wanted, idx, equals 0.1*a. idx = 1.4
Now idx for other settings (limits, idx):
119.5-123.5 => 1.4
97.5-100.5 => 1.6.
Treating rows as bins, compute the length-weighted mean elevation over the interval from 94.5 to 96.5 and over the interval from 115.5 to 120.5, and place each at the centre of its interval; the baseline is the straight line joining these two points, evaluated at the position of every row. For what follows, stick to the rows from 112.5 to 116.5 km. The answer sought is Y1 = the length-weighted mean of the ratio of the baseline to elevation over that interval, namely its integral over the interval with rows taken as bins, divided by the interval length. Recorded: 1.6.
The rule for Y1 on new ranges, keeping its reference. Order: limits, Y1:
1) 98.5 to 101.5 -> 1.1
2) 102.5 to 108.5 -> 1.5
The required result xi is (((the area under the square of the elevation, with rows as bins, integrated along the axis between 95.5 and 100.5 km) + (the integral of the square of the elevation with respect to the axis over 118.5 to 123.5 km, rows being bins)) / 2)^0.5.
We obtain 36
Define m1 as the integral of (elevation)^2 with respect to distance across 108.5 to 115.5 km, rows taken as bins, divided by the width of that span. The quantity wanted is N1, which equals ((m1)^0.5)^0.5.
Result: 2.6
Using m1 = 46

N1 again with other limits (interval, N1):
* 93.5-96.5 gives 4.4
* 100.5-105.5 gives 3.8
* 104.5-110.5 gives 3.0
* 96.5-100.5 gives 4.2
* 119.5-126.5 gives 3.8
